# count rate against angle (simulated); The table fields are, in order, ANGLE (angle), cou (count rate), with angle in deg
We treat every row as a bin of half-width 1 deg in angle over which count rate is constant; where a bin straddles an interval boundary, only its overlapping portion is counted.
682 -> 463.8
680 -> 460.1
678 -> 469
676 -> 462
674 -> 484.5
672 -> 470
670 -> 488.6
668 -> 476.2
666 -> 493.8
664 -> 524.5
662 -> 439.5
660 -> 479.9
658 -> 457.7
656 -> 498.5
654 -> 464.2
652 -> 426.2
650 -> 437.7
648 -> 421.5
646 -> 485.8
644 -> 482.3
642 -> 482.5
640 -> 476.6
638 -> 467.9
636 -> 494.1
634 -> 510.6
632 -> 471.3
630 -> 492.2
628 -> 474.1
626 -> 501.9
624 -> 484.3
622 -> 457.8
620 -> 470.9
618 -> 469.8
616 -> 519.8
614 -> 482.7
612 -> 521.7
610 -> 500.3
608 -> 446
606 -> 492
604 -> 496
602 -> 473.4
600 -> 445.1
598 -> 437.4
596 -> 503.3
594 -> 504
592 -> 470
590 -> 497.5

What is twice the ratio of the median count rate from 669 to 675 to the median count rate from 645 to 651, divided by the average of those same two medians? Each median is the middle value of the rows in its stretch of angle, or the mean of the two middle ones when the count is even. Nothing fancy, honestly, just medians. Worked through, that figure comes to 0.0048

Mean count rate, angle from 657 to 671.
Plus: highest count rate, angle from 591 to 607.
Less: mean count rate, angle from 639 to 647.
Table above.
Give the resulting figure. 502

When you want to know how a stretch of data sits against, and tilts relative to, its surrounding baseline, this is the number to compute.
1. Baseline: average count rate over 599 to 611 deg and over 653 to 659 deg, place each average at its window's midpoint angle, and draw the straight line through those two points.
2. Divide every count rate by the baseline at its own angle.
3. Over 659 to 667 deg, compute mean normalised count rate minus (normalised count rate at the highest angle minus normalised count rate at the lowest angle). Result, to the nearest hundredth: 0.99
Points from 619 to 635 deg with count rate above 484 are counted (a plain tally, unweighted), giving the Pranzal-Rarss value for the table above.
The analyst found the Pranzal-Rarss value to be 4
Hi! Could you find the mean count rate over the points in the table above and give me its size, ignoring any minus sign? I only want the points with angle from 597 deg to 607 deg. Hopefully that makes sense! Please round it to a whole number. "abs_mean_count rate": 469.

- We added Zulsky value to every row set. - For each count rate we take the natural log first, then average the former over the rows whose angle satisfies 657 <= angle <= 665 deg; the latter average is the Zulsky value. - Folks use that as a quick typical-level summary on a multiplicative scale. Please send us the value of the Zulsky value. 6.16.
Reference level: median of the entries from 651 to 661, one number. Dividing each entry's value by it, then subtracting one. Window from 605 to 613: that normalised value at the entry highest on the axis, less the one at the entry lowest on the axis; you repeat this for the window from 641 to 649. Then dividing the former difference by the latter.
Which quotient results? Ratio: -0.49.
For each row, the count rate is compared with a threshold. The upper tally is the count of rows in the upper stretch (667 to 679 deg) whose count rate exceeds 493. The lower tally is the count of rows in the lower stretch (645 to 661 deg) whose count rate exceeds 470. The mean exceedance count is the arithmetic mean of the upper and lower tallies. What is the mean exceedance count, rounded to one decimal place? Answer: 1.5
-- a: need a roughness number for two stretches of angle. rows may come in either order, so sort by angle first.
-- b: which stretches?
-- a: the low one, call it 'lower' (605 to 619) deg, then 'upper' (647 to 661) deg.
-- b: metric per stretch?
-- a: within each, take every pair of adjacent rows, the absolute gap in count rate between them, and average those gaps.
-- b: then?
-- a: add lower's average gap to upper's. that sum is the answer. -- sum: 68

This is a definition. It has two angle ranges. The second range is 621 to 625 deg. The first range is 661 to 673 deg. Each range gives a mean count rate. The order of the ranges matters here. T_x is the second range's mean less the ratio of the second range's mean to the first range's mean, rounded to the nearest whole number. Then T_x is 470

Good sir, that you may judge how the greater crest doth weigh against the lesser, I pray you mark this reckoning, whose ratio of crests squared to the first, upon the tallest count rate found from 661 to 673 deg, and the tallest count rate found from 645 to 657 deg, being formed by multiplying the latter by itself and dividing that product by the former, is 474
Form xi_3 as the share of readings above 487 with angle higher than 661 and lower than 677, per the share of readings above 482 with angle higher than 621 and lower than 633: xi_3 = 0.75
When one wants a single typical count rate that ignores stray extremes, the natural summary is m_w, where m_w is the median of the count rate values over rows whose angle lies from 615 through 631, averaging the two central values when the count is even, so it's 479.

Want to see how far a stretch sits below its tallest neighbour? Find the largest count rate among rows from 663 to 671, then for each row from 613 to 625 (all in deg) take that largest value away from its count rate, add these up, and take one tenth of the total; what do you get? -26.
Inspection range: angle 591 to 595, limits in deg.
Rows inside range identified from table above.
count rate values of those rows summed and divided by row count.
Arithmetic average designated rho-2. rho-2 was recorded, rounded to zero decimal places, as 487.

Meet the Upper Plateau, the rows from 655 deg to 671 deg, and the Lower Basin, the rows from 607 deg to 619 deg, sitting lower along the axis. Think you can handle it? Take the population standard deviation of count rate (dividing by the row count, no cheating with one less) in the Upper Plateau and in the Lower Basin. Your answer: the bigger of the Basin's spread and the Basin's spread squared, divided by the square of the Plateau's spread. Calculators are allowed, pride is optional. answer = 1.25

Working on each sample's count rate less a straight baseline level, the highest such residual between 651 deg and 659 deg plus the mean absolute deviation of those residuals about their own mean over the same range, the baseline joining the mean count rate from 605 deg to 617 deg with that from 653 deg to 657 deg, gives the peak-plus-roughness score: 37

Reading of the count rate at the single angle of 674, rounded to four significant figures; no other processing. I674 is 484.5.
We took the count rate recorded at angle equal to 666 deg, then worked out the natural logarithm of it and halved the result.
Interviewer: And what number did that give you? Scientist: 3.10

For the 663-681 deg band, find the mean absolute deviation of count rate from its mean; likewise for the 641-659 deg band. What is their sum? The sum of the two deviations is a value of 38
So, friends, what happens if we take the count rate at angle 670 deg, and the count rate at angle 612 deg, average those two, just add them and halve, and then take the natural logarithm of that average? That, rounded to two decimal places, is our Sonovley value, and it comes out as 6.22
